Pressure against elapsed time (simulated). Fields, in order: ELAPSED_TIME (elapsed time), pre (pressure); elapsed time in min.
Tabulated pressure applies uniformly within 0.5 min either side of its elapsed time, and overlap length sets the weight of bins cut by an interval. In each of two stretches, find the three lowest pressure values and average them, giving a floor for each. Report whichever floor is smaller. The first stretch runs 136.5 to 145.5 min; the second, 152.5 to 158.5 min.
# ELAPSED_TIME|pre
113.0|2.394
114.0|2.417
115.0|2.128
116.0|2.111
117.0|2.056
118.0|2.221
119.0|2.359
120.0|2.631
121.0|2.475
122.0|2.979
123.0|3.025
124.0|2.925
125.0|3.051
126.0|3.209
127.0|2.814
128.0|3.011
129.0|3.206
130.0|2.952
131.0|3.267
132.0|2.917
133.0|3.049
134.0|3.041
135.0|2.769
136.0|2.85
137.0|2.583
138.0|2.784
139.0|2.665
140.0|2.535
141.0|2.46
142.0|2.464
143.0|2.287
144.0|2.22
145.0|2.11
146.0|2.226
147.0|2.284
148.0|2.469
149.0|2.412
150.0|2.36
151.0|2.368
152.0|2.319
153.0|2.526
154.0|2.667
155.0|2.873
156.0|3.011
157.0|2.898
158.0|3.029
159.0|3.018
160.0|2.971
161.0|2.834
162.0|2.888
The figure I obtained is 2.21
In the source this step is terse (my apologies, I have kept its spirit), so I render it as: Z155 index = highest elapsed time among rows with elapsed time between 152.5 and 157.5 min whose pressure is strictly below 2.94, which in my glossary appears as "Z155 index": 157.0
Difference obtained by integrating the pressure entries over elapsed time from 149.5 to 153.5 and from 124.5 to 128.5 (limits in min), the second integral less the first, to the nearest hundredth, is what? 2.51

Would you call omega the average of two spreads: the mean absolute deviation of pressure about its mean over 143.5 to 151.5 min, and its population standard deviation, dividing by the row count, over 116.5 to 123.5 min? 0.218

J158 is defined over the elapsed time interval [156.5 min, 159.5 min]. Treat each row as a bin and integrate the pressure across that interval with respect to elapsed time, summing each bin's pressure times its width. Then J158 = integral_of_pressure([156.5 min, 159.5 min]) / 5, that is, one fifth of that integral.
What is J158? 1.8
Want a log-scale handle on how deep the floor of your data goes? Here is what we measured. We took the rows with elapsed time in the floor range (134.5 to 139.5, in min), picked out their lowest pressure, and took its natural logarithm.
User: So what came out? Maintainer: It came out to 0.95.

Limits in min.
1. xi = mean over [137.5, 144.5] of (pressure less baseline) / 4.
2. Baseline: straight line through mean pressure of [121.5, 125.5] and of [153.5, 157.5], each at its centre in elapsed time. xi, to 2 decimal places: -0.11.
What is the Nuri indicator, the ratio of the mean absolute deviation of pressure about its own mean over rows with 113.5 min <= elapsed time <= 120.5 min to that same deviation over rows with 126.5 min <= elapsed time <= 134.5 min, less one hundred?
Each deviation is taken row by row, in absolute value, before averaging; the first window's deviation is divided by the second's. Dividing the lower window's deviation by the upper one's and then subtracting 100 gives -98.5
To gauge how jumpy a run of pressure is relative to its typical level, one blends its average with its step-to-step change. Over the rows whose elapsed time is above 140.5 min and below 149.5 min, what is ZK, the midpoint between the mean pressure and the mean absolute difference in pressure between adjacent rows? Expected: 1.2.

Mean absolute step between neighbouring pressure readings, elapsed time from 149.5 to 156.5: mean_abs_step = 0.12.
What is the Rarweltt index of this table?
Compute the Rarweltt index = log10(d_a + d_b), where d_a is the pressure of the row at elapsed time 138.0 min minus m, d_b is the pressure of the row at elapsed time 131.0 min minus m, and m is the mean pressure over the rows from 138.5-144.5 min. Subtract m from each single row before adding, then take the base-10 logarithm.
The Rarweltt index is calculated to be 0.1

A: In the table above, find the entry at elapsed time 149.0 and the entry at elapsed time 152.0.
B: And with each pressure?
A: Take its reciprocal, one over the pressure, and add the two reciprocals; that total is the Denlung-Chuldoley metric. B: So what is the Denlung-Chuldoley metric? 0.85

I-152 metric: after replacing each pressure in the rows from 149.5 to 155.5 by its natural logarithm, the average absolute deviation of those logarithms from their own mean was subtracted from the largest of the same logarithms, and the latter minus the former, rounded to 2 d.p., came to 0.99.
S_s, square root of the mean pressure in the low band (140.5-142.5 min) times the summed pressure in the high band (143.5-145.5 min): 3.27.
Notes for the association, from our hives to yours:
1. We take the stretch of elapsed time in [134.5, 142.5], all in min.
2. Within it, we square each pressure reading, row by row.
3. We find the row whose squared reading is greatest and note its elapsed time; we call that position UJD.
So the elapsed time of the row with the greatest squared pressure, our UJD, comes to 136.0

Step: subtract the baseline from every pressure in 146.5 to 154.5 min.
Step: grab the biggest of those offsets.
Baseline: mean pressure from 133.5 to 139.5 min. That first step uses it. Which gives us -0.1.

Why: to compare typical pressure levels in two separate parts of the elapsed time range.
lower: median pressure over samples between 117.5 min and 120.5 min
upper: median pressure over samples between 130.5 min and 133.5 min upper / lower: 1.3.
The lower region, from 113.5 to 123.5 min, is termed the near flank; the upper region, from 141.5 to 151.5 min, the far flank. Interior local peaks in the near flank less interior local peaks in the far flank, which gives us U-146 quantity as 0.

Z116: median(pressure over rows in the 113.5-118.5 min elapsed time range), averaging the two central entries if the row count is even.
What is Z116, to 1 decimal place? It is 2.1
